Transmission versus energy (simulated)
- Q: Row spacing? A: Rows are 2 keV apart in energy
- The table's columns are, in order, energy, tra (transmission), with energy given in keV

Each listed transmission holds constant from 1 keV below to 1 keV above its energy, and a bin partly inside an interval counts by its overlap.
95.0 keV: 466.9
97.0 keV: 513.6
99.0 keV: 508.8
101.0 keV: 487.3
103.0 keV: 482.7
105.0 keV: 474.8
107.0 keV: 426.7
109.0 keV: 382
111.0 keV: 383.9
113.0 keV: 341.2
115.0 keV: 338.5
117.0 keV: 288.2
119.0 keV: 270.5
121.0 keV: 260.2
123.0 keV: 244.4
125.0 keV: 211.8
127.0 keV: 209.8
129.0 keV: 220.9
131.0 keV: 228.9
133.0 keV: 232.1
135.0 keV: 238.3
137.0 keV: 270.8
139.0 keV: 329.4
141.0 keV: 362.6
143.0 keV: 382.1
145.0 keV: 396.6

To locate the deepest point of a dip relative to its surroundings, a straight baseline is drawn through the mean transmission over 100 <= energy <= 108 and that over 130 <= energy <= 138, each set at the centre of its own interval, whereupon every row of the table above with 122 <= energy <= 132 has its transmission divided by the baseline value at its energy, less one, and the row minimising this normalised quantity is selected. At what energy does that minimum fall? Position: 125.0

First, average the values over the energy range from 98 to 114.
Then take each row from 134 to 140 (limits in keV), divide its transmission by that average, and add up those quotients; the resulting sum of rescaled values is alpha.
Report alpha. 1.92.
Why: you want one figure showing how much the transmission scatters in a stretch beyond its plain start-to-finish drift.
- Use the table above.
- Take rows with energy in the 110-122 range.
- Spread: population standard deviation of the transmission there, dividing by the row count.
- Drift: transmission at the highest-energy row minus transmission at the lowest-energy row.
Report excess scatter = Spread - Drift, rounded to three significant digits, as 168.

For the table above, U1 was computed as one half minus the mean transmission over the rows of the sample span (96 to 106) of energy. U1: -493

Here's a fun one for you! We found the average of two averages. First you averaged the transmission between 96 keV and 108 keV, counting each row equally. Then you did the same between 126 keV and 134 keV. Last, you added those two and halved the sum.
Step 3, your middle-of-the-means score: 353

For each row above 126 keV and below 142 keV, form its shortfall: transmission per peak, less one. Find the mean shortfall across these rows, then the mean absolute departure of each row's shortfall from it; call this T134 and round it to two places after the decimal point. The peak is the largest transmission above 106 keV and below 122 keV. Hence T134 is 0.10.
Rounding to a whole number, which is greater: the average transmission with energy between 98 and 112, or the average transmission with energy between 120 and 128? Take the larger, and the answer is 449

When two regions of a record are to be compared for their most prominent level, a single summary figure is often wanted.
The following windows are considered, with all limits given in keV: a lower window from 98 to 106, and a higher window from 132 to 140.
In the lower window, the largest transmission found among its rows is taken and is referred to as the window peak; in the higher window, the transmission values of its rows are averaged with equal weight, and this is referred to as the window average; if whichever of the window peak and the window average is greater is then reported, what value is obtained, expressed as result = 509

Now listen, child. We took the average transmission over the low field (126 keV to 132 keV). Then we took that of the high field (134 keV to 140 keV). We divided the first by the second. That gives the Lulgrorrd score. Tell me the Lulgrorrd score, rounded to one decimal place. 0.8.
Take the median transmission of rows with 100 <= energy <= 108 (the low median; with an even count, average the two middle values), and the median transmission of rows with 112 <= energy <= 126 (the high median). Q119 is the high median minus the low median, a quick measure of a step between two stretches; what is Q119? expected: -208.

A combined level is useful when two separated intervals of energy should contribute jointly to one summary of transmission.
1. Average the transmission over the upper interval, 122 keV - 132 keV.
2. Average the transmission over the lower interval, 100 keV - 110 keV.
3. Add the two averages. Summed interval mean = 674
